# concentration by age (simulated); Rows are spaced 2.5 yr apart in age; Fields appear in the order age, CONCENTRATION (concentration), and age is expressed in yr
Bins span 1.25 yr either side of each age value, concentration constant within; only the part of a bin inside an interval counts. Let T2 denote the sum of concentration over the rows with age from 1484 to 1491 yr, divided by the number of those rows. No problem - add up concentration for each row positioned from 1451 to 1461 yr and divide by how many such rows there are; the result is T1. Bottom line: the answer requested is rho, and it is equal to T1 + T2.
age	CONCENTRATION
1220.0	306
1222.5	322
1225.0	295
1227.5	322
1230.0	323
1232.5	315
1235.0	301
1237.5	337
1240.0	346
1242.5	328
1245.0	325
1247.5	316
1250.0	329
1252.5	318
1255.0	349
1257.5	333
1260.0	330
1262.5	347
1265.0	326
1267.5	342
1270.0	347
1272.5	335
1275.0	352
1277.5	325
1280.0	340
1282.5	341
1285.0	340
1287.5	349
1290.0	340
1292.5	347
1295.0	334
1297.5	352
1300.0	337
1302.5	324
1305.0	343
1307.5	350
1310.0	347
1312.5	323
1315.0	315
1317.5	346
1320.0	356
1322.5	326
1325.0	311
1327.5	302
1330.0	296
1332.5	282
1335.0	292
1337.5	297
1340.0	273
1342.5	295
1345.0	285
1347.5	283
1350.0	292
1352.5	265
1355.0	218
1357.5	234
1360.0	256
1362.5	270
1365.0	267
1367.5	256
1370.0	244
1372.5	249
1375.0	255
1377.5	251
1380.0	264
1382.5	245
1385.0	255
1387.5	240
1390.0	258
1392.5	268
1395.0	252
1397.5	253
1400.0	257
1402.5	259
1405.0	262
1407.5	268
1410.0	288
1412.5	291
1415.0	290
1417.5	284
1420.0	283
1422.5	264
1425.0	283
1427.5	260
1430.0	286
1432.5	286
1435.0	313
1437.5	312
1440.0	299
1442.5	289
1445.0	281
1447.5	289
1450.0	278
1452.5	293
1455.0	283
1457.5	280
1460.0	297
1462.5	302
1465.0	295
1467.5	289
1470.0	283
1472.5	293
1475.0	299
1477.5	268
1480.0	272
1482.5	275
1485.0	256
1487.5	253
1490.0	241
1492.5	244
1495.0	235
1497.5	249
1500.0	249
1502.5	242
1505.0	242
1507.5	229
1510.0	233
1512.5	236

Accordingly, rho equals 538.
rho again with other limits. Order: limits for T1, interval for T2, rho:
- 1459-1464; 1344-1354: 581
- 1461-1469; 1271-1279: 633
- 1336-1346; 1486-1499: 532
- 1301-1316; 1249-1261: 665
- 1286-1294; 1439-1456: 633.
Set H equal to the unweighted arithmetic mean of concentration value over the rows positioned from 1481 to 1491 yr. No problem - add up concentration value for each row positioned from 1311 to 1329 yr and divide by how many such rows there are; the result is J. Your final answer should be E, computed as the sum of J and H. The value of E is 582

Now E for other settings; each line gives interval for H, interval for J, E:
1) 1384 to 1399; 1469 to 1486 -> 532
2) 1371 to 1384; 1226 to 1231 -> 575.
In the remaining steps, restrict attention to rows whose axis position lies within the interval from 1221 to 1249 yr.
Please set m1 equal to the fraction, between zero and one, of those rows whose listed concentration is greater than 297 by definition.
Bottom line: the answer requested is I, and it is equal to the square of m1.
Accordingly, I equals 0.8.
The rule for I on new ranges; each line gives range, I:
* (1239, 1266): 1.0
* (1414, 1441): 0.1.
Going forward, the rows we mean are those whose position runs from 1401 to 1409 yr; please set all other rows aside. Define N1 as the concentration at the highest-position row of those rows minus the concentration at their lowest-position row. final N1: 9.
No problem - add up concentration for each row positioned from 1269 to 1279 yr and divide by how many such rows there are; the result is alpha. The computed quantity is 340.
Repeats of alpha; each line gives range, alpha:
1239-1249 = 329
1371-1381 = 255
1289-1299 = 343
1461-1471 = 292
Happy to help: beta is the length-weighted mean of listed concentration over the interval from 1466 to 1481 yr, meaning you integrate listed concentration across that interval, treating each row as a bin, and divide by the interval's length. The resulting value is 284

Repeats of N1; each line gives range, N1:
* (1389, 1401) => -1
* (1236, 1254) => -19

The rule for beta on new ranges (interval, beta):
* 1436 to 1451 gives 292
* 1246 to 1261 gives 329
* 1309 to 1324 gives 335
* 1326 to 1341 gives 291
